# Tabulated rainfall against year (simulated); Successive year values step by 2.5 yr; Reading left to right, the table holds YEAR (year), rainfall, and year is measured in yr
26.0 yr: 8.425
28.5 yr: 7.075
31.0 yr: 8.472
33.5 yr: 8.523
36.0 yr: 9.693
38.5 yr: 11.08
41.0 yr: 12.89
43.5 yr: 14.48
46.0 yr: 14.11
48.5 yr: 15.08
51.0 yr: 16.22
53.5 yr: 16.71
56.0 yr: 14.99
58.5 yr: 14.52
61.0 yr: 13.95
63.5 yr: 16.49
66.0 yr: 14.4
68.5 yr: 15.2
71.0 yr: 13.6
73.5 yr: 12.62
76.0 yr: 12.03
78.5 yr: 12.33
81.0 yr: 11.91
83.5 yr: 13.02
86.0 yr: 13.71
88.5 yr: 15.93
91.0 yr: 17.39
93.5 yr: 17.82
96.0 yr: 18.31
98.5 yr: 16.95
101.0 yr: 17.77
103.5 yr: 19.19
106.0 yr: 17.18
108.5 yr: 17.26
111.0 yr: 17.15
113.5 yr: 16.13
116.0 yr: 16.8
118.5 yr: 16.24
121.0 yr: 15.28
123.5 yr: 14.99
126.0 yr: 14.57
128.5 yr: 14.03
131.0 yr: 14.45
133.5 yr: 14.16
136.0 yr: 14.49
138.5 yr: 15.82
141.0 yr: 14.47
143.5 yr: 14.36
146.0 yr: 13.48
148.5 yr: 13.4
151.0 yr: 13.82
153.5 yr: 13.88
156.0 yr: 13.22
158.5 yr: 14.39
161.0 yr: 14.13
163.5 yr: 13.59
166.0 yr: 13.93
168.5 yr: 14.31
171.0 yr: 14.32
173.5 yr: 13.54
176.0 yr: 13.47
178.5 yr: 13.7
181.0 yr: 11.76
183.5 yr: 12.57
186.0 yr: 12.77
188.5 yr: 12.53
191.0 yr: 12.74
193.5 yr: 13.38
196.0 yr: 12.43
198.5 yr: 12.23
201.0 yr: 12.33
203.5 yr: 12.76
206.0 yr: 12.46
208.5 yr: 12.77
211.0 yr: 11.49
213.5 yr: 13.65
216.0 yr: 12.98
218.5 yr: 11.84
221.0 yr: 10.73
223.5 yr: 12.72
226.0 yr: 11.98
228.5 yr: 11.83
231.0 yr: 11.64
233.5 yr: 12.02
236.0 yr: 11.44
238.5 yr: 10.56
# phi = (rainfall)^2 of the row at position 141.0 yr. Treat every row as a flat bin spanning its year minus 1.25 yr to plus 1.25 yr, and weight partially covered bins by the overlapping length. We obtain 209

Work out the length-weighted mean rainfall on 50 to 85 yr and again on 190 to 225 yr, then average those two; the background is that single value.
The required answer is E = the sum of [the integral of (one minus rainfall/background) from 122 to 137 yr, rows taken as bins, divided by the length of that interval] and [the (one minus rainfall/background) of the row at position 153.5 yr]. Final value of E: -0.13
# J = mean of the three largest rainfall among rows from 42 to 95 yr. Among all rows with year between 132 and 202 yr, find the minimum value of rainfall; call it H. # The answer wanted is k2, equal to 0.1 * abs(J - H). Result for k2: 0.55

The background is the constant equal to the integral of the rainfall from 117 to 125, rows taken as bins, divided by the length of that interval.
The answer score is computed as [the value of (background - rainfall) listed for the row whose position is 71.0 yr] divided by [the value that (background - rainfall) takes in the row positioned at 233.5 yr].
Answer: 0.5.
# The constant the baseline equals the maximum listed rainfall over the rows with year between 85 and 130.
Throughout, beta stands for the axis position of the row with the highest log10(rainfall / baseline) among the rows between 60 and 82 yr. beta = 63.5 yr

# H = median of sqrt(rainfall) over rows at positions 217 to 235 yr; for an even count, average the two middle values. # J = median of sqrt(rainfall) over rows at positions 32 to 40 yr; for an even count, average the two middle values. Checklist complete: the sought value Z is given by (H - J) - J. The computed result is -2.79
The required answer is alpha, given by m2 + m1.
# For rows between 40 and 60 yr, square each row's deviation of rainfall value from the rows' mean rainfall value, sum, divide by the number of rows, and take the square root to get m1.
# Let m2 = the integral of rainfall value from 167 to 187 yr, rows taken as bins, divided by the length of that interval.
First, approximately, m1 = 1.12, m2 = 13.3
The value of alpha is 14.4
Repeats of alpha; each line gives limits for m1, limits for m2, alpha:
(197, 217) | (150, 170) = 14.5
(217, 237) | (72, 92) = 14.1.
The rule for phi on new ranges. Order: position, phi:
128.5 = 197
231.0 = 135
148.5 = 180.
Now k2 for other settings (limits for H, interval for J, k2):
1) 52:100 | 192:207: 0.10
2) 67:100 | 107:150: 0.52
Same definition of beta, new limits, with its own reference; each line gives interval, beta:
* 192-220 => 213.5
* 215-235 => 216.0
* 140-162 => 141.0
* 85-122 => 103.5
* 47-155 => 103.5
